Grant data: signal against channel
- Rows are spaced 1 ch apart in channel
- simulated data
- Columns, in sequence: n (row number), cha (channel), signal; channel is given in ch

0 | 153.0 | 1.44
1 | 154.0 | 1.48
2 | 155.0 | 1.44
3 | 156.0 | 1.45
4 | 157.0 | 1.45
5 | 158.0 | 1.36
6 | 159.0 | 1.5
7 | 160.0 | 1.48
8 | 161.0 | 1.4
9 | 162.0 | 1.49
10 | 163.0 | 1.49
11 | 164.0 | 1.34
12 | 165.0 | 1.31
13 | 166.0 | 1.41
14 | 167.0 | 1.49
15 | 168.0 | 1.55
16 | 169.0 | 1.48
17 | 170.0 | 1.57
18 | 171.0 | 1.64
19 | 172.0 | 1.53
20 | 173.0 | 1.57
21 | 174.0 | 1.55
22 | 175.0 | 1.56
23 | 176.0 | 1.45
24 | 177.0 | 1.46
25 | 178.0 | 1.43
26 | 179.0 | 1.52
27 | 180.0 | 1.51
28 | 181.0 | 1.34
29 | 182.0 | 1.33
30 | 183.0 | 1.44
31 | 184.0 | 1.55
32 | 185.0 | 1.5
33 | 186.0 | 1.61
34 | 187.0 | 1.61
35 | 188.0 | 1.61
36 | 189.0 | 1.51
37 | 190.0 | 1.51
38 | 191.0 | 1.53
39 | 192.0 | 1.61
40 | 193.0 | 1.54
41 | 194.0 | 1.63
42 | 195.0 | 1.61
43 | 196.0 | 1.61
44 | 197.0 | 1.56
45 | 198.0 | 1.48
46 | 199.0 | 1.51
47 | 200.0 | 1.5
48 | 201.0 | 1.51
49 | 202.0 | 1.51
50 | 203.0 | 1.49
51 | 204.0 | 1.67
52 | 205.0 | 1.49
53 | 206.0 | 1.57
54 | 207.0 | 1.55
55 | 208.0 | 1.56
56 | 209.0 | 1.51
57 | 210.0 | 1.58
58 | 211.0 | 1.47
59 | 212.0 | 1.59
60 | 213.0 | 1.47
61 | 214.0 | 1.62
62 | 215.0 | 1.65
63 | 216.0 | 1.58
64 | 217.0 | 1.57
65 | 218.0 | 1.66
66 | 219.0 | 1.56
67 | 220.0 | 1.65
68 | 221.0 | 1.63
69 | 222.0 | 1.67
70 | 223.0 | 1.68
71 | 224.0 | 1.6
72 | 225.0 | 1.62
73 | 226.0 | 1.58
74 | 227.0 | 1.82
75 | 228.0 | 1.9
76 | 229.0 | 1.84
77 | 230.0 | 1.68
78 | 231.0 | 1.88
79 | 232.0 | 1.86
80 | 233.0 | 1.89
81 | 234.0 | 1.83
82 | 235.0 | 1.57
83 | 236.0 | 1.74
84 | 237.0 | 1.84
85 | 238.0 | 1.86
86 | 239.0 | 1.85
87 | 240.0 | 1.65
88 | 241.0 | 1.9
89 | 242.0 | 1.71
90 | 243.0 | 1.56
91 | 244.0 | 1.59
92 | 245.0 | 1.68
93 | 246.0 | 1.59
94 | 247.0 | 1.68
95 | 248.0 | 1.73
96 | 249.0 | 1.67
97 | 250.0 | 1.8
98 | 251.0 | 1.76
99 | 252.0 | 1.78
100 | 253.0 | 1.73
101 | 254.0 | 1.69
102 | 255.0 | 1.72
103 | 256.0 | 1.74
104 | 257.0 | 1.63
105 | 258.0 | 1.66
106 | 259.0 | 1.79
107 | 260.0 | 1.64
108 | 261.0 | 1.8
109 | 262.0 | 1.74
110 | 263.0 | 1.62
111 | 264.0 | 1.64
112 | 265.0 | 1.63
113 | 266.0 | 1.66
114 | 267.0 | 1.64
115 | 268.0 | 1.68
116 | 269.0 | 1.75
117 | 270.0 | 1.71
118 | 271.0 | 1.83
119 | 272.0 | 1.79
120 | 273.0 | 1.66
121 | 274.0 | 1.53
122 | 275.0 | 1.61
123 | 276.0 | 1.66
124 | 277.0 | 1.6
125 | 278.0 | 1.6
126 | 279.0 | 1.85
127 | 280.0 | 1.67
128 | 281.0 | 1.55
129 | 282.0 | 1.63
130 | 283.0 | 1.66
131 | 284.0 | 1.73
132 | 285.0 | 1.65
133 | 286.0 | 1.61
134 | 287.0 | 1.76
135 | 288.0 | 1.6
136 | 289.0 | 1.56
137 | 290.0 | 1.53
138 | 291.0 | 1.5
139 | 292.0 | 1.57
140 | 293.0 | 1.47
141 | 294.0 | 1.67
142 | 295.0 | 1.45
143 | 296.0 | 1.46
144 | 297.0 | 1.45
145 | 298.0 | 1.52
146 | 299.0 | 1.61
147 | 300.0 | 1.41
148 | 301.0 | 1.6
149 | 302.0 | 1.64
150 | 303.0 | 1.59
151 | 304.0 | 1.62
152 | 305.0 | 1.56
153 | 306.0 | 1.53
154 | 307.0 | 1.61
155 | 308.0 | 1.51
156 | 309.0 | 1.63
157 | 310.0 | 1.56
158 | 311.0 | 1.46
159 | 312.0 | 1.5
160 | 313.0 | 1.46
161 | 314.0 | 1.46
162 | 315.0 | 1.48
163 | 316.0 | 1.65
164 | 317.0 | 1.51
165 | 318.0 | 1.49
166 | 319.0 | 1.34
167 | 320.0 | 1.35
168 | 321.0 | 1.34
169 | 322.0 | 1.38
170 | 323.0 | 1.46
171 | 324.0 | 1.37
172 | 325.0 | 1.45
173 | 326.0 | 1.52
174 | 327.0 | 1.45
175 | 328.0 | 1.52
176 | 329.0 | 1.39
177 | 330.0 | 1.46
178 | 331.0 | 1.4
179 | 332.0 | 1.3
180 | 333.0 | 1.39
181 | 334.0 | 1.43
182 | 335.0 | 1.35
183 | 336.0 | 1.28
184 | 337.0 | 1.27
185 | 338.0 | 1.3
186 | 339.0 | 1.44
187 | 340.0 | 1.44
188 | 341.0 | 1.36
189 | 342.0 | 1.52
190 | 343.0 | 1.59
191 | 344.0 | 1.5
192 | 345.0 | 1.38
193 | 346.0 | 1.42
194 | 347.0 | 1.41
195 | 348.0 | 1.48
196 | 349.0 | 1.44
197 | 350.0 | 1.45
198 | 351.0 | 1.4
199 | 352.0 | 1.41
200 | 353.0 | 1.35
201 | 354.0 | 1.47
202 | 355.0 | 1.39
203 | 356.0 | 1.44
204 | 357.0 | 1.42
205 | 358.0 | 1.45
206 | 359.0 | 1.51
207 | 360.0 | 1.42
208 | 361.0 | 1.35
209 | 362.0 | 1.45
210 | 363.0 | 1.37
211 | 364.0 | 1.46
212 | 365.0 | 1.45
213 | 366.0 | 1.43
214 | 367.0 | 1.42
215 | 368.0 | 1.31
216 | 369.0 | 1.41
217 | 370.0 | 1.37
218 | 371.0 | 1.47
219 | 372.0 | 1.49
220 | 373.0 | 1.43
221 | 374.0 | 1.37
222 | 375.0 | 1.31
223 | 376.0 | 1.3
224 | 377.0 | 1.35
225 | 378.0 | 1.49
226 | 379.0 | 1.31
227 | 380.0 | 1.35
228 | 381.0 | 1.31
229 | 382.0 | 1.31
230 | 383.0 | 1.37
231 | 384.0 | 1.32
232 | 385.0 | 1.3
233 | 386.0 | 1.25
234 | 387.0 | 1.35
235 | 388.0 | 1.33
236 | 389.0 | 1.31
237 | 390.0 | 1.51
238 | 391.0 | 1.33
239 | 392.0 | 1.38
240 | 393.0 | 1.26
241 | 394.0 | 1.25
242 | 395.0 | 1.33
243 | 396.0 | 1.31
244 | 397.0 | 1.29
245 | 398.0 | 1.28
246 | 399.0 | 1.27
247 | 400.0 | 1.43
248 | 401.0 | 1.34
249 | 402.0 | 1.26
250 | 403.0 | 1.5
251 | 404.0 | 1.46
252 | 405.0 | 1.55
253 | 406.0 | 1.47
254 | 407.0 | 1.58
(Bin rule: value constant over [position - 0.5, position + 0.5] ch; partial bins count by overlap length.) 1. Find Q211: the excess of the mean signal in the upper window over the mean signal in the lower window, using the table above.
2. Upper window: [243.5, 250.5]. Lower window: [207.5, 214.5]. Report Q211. 0.13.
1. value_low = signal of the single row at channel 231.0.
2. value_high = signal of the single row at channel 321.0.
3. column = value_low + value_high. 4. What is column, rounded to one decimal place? 3.2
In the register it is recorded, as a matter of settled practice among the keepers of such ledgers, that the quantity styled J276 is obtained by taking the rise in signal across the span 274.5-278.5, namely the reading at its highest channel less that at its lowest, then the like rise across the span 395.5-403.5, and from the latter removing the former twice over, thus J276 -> 0.21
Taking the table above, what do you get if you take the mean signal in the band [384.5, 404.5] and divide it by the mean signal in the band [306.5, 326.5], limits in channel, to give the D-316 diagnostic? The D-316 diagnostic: 0.91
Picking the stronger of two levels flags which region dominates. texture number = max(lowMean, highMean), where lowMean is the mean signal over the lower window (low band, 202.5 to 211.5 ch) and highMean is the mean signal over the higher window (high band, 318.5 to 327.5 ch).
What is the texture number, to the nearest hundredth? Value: 1.54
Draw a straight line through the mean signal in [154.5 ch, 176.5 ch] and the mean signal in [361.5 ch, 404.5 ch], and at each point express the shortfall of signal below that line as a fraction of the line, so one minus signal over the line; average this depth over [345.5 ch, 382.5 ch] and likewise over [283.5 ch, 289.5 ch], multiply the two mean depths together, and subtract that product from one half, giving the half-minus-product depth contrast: 0.496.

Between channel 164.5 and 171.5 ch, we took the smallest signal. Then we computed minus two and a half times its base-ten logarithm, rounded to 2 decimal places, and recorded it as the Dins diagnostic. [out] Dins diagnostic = -0.29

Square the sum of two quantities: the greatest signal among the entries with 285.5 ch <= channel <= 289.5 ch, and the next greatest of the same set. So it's 11.4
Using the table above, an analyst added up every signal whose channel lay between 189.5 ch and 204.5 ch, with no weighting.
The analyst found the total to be 23.3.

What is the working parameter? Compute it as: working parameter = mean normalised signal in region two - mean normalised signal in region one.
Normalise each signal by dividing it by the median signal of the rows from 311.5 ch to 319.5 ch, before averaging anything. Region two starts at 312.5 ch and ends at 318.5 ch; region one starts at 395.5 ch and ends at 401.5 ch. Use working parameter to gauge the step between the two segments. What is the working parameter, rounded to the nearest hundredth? 0.13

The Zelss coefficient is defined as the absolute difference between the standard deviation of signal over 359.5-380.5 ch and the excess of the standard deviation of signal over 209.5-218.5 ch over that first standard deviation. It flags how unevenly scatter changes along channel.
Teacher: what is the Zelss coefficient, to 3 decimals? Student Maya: 0.056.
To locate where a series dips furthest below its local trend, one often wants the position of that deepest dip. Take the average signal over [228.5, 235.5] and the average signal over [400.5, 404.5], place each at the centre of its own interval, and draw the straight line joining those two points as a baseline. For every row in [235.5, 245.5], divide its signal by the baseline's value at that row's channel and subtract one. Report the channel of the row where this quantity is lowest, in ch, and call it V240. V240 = 243.0 ch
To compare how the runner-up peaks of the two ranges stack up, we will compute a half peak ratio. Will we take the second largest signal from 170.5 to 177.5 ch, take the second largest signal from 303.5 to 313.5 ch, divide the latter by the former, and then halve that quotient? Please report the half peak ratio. 0.516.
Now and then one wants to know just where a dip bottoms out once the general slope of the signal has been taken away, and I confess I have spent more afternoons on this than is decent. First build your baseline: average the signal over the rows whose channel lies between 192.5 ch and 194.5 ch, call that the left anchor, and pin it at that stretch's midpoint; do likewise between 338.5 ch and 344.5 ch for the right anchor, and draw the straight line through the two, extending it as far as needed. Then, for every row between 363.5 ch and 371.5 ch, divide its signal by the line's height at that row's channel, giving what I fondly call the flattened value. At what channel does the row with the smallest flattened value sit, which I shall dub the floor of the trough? 368.0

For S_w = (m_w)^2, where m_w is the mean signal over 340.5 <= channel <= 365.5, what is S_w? 2.1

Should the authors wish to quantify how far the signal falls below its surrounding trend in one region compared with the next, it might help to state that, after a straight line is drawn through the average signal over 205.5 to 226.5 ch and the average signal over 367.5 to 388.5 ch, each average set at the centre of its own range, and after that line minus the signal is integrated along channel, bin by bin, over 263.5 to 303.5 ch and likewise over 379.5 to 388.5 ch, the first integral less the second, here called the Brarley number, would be -5.3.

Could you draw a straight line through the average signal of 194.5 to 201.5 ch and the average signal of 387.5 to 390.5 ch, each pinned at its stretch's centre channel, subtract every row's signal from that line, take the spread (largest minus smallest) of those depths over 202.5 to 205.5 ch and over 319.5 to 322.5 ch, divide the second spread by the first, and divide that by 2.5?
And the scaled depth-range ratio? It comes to 0.1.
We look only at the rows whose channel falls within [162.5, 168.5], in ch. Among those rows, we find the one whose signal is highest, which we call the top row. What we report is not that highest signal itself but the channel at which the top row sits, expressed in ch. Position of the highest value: 168.0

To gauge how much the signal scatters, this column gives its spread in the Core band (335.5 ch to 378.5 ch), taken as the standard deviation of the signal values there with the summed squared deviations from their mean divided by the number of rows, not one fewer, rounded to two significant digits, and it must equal 0.068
